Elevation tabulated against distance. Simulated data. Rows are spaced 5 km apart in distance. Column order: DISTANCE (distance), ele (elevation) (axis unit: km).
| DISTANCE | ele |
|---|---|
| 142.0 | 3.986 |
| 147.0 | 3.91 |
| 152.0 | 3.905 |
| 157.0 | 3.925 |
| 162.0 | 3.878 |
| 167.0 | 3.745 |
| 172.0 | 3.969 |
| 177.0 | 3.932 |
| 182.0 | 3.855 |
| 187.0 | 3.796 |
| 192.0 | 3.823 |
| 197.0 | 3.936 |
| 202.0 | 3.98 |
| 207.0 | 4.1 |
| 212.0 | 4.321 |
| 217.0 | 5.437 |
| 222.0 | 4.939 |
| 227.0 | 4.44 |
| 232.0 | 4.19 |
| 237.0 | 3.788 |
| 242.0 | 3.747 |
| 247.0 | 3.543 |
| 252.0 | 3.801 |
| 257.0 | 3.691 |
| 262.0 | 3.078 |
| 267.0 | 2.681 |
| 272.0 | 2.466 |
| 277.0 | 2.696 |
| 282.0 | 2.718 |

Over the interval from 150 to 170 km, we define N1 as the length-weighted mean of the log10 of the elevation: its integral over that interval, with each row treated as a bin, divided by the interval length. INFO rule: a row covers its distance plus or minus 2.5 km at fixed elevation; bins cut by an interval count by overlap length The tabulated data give 0.59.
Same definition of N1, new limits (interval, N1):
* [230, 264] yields 0.57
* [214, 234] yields 0.67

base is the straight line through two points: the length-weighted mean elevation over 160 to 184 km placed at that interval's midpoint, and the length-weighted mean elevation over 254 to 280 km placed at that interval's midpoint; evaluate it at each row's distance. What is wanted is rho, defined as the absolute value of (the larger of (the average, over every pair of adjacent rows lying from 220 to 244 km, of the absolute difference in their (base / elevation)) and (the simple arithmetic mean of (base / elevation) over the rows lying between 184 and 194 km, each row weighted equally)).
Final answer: 0.97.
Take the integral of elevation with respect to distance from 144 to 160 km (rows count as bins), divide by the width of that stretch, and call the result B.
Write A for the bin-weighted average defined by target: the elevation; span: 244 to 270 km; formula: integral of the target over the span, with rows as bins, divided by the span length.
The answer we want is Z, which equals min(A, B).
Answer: 3.3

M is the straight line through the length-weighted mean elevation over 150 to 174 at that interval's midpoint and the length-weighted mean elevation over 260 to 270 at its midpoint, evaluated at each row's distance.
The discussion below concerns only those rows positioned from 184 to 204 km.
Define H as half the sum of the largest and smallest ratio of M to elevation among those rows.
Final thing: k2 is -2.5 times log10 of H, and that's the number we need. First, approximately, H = 0.92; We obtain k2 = 0.10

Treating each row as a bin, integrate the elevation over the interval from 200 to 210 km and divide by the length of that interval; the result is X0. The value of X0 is 4.1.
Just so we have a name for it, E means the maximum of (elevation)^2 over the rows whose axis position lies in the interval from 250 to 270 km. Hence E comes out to 14.4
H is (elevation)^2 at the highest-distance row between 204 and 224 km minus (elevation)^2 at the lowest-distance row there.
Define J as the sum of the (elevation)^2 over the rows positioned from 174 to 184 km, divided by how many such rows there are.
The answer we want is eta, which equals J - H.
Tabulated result 7.6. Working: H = 8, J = 15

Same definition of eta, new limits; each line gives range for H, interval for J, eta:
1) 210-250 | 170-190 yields 21.2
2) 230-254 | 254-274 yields 12.2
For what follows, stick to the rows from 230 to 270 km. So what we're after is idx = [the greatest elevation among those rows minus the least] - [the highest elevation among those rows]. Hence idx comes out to -2.68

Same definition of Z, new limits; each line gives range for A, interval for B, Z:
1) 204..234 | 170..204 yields 3.9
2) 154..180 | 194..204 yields 3.9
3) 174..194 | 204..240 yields 3.9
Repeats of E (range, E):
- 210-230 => 29.6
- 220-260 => 24.4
